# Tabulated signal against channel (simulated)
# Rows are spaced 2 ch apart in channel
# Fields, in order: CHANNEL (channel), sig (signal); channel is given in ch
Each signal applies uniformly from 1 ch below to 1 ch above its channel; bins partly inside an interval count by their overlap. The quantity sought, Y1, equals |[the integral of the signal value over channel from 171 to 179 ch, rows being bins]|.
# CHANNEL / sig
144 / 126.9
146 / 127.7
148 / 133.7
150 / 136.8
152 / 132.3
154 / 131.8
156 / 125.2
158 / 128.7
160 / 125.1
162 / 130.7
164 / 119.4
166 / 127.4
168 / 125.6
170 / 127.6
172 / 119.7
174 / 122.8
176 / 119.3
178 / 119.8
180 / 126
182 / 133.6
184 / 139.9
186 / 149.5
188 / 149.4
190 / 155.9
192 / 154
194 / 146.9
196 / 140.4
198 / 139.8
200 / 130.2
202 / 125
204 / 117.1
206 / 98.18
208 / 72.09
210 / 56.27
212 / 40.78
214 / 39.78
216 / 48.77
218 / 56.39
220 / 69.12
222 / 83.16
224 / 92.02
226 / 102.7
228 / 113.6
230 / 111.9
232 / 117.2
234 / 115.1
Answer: 963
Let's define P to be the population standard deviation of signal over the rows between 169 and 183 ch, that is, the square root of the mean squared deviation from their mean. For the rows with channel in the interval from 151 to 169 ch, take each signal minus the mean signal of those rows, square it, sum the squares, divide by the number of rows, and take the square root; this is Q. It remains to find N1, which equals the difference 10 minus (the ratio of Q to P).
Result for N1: 9.22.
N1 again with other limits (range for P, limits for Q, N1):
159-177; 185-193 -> 9.27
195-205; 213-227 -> 7.56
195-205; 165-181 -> 9.62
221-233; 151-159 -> 9.77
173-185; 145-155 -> 9.61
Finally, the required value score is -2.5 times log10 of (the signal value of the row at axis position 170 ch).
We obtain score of -5.26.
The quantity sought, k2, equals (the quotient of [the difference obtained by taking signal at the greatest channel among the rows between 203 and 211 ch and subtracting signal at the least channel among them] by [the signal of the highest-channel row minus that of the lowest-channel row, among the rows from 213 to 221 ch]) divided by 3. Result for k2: -0.7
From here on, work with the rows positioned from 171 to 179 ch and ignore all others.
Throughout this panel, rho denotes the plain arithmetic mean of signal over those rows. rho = 120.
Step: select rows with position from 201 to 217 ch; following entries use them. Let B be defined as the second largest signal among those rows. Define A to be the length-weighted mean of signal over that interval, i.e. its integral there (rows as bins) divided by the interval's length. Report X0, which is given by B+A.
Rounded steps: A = 75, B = 117.1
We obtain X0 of 192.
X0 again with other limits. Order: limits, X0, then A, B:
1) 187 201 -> 299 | 145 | 154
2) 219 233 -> 212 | 99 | 113.6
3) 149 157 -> 264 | 132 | 132.3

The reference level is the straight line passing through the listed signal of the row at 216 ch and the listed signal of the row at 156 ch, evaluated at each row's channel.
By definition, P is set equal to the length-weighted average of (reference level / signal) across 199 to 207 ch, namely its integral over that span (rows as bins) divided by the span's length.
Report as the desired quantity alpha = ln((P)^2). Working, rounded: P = 0.6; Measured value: -1.2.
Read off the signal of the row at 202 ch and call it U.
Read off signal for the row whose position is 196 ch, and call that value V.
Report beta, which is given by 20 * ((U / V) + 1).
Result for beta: 37.8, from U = 125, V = 140.4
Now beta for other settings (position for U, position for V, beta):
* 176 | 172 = 39.9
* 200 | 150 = 39.0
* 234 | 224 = 45.0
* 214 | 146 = 26.2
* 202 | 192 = 36.2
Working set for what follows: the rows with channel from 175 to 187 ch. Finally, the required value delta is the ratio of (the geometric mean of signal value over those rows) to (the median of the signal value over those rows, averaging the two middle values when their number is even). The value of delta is 1.01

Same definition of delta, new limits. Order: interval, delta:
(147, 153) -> 1.00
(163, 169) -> 0.99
